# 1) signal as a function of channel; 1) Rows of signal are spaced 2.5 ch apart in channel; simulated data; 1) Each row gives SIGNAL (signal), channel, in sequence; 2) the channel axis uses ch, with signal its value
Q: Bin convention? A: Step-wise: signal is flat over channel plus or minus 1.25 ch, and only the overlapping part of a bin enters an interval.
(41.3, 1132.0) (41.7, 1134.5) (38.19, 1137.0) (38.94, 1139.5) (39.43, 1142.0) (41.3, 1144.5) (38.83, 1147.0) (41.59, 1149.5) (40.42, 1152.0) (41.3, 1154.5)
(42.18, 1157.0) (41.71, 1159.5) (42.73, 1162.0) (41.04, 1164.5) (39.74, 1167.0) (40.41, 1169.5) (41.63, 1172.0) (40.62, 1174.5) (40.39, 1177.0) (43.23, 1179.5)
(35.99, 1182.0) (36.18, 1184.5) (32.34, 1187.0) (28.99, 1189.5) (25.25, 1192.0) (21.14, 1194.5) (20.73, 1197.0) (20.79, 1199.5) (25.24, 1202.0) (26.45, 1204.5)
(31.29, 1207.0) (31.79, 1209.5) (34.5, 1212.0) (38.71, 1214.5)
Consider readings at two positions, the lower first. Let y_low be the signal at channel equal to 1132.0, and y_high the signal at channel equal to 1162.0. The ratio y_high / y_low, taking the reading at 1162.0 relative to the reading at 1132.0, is 1.0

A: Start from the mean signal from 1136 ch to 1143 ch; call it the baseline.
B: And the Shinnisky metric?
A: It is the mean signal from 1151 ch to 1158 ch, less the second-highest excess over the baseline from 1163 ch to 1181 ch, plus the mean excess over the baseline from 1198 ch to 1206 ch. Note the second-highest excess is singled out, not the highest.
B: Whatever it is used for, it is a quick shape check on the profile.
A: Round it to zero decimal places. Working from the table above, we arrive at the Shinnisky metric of 24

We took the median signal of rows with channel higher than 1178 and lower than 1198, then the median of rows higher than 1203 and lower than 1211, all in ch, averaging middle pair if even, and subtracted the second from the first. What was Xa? -1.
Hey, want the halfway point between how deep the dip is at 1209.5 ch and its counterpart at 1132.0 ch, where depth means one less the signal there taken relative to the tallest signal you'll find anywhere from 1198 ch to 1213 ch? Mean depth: -0.06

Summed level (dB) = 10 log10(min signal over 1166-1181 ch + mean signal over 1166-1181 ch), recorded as 19.1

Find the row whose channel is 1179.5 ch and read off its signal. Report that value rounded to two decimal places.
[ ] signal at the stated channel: 43.23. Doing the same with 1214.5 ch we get 38.71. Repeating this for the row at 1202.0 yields 25.24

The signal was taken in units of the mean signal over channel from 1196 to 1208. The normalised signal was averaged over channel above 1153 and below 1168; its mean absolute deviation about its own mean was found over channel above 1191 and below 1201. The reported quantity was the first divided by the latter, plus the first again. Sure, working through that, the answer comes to 27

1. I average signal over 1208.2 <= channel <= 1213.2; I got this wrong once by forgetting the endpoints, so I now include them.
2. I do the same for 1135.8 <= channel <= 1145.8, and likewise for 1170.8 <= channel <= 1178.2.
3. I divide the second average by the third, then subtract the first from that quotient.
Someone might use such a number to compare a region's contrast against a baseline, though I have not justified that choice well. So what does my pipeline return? -32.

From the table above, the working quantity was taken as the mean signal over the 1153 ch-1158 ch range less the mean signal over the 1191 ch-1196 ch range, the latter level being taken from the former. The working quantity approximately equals 19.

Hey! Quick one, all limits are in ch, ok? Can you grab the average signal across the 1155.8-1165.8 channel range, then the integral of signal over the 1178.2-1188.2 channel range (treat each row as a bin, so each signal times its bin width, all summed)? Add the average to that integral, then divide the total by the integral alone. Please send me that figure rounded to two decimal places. 1.11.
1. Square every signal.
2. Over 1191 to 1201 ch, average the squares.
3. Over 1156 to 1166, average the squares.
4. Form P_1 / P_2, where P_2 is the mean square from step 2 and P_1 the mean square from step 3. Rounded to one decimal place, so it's 3.6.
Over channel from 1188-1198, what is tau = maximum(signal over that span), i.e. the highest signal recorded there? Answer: 28.99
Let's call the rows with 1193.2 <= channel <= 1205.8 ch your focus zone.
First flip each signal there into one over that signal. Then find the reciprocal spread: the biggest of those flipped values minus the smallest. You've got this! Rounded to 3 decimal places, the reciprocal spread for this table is 0.010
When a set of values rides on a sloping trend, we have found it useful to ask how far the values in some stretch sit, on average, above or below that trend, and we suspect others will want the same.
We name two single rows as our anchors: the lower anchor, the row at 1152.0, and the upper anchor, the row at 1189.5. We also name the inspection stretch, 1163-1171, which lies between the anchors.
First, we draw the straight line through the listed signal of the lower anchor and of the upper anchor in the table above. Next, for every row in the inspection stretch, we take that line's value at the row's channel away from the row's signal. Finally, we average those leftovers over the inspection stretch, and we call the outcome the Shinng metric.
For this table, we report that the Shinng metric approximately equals 5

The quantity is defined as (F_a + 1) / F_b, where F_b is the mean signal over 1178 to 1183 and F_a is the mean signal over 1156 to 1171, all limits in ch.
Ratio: 1.1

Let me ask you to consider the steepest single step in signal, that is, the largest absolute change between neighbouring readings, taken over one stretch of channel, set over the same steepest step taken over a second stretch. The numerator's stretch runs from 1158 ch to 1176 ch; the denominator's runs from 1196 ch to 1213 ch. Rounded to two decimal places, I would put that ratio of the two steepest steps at 0.35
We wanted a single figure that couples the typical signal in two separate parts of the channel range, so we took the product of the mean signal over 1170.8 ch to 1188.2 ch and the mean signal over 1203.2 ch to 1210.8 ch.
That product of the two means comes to 1153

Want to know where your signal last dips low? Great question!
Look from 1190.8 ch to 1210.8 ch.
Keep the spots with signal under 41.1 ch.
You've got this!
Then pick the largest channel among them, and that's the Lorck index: 1209.5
